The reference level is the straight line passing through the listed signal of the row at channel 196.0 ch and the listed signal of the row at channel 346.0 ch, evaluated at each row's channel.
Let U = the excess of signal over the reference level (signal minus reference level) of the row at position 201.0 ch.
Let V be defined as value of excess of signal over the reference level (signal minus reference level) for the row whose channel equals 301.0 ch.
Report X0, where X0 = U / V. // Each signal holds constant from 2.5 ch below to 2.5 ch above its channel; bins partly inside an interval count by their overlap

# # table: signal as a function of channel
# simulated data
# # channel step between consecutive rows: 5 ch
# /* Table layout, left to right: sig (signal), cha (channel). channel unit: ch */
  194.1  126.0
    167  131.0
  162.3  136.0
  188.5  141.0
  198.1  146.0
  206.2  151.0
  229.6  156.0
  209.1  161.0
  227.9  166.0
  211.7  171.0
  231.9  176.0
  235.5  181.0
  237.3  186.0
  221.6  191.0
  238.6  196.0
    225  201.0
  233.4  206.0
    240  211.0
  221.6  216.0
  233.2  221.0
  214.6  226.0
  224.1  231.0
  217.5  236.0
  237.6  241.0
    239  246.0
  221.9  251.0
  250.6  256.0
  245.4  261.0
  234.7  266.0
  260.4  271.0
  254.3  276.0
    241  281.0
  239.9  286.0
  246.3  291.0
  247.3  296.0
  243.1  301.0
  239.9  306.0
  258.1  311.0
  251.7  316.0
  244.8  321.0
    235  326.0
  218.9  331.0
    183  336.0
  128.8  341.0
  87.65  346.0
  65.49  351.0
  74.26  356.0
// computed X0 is -0.1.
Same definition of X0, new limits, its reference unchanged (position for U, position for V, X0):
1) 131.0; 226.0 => -22.1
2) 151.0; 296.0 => -0.7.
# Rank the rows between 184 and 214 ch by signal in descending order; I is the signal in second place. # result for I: 238.6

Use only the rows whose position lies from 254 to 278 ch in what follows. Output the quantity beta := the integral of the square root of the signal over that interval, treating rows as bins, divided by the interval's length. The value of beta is 15.8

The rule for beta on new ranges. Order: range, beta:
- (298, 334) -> 15.5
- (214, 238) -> 14.9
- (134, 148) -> 13.5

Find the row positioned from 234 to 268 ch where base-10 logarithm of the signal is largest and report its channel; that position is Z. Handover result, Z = 256.0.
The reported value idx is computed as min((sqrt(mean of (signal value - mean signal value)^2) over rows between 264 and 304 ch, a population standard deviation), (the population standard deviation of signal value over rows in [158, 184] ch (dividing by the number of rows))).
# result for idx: 8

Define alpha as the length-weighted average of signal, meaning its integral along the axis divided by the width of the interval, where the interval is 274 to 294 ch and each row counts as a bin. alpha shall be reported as 245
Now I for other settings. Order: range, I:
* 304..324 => 251.7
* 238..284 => 254.3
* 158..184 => 231.9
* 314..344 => 244.8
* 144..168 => 227.9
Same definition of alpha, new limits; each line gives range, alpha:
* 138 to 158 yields 204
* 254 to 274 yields 248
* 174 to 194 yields 232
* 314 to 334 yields 236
